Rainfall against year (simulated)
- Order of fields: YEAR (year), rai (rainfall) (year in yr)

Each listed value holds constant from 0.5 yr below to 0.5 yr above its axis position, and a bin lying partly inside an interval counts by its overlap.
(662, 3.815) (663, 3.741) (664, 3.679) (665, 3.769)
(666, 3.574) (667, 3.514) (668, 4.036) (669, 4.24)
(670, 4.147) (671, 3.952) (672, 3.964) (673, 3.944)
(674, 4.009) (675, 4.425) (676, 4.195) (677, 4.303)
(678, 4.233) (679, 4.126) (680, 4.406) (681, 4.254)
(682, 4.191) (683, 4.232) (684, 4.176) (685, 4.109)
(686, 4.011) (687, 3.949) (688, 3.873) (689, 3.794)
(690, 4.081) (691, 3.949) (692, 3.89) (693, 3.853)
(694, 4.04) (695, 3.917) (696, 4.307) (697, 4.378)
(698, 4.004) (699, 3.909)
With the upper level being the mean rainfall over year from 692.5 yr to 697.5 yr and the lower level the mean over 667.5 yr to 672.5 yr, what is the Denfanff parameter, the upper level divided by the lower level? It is 1.008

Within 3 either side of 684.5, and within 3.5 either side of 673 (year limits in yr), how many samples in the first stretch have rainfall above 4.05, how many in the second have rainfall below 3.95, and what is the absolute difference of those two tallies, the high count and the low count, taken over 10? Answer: 0.30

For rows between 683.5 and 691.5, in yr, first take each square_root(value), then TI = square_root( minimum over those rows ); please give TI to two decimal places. 1.40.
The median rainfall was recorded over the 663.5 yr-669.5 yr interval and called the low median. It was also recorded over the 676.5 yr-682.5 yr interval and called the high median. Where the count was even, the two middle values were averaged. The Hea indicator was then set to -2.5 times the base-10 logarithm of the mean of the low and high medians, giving -1.50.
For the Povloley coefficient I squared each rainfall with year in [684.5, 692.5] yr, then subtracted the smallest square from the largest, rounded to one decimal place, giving 2.5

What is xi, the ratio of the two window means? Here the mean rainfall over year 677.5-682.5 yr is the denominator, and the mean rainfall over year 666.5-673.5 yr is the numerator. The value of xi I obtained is 0.94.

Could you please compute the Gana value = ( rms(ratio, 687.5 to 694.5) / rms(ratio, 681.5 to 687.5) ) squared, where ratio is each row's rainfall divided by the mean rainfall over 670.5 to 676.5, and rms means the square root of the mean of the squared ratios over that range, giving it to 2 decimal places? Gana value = 0.91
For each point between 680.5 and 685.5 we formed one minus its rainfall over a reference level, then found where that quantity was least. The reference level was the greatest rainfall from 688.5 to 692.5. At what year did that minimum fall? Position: 681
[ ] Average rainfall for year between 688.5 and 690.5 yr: 3.94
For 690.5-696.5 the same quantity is 3.99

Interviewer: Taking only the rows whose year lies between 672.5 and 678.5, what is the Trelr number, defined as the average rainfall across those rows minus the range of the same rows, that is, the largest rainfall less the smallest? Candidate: 3.70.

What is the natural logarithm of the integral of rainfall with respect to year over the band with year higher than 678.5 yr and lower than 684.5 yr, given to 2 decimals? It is 3.23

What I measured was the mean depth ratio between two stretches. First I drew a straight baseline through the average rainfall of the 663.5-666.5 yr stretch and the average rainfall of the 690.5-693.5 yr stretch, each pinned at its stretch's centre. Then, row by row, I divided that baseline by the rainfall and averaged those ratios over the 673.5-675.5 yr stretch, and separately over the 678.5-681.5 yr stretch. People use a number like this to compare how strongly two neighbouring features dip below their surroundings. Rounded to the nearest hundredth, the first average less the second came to 0.00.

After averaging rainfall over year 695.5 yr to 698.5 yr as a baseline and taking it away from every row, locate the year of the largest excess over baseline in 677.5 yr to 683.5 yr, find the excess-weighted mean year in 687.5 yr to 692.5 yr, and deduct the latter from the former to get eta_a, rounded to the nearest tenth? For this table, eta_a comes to -9.9 yr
